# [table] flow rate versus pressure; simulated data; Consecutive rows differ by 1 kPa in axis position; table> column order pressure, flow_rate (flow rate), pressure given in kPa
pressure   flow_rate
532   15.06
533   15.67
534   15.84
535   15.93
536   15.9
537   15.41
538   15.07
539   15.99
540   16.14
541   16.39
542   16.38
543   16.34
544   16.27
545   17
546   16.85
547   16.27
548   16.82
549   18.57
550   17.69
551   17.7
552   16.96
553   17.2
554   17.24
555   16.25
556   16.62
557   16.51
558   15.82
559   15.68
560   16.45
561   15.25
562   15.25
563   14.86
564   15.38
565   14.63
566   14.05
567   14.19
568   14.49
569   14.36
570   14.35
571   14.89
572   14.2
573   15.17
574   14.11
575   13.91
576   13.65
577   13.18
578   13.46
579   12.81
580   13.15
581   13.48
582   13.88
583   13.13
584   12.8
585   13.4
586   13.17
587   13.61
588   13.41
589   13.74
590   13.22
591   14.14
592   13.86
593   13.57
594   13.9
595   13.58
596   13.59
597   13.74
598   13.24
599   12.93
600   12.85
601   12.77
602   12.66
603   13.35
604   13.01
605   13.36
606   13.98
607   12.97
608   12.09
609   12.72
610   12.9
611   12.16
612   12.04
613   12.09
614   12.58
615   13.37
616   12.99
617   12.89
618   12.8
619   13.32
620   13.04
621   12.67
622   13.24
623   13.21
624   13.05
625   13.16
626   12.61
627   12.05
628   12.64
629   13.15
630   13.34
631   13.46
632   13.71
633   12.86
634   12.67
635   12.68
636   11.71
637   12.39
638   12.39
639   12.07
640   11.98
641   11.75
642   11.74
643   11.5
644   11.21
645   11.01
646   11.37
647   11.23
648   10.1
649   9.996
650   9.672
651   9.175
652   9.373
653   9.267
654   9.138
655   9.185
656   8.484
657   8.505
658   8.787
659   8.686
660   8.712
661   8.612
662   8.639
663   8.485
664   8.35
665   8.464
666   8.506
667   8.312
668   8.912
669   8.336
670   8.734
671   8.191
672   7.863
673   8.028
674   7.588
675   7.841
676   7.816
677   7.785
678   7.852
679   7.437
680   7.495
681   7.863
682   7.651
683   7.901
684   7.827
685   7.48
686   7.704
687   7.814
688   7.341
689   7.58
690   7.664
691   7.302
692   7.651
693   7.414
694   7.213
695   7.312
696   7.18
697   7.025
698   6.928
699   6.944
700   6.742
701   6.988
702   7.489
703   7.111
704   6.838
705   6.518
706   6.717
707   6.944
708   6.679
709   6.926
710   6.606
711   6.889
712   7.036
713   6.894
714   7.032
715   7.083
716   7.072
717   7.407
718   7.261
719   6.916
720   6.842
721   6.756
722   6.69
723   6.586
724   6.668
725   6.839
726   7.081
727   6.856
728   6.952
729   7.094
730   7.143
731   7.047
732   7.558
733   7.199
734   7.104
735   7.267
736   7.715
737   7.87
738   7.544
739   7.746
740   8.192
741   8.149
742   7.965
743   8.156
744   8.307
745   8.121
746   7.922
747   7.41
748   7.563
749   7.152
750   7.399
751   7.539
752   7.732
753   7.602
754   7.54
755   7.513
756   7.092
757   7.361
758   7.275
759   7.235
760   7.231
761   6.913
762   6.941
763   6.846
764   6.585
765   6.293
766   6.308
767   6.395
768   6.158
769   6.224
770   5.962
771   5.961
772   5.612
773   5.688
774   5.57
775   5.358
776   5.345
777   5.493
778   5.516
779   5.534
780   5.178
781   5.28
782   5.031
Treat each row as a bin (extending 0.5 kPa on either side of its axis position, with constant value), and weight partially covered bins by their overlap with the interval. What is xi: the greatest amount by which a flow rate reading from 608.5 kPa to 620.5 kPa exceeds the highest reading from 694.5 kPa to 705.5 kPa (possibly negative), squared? 35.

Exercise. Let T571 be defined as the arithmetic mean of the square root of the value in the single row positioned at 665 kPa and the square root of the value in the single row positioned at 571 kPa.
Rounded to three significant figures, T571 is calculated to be 3.38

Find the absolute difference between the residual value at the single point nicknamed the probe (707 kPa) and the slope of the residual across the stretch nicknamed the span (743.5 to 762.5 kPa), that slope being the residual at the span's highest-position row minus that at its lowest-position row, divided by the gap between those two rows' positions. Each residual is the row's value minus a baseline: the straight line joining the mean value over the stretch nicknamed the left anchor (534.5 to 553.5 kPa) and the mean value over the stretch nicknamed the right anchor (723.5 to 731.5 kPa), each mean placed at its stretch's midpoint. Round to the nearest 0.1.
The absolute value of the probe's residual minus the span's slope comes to 1.1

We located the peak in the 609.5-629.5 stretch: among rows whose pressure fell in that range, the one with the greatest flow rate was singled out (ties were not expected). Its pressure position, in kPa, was 615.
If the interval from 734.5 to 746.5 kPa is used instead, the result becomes 744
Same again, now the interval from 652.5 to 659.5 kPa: 653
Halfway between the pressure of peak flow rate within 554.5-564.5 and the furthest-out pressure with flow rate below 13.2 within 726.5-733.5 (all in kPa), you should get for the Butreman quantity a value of 644.5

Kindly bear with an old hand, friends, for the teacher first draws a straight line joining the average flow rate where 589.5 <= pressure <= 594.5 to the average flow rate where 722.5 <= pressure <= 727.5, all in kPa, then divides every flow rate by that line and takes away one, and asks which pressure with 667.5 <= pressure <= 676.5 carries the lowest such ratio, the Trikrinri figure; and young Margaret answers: 674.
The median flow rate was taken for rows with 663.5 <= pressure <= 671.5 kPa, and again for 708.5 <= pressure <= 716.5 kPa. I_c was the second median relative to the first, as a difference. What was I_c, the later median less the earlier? -1.4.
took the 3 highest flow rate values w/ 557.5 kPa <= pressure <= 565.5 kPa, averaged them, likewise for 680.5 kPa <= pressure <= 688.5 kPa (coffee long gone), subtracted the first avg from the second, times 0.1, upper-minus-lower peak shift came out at -0.81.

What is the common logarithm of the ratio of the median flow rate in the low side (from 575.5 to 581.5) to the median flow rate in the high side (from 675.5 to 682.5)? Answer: 0.23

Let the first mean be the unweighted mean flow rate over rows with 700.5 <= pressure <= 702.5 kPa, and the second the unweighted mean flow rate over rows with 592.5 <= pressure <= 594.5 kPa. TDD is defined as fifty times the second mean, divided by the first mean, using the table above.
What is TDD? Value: 95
